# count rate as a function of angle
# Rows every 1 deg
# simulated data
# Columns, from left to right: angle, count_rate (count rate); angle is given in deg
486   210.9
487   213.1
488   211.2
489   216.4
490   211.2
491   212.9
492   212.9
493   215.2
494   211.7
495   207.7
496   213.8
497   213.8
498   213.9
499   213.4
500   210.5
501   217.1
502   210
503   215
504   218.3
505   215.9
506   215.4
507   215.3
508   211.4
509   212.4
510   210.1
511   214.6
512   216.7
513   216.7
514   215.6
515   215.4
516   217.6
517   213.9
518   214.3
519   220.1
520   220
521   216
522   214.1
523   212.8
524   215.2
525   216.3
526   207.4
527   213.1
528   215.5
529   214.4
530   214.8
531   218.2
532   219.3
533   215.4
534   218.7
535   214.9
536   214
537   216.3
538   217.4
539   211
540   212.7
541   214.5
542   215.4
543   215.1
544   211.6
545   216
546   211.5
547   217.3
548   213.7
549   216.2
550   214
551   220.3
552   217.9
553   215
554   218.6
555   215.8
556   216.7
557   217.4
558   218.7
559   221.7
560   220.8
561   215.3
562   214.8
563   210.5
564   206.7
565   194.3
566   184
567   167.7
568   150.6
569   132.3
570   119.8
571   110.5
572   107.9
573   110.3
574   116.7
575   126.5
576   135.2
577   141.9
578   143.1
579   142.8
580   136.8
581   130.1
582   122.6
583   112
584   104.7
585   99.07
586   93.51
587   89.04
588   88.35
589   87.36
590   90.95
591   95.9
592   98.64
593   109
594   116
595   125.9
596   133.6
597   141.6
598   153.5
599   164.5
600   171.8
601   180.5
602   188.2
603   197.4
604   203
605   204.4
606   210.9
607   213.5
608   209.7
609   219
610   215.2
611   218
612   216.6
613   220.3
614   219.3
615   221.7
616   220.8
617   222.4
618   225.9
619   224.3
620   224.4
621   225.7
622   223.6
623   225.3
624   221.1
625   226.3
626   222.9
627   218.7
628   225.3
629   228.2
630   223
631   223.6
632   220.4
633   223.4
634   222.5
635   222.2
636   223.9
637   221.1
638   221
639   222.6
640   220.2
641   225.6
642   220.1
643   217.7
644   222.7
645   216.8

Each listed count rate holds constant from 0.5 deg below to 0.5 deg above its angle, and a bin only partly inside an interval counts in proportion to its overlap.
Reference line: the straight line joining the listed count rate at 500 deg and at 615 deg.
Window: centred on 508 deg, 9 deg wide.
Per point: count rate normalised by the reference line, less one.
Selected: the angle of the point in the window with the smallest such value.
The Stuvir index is 510 deg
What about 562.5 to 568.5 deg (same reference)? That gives 568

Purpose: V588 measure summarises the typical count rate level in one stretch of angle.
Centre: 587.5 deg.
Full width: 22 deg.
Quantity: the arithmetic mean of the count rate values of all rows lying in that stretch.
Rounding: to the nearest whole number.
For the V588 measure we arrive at 116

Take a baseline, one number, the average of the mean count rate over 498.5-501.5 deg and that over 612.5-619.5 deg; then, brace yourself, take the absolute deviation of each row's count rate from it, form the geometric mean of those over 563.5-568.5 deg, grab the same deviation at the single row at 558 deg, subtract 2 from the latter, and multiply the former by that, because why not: -37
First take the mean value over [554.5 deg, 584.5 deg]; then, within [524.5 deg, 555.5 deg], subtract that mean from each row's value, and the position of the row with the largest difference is 551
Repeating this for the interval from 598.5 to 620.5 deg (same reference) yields 618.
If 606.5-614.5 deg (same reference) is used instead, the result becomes 613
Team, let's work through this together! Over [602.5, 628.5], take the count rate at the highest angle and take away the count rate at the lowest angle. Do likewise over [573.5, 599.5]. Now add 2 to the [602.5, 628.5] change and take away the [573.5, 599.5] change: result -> -18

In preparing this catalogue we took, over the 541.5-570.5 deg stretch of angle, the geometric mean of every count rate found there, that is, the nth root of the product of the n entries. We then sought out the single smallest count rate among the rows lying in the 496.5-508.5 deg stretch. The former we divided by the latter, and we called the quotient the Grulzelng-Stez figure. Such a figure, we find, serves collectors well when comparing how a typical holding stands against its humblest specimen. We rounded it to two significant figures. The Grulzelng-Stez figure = 0.96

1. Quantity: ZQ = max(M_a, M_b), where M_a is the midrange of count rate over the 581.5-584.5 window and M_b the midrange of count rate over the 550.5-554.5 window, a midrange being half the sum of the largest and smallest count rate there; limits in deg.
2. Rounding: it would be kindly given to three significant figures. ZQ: 218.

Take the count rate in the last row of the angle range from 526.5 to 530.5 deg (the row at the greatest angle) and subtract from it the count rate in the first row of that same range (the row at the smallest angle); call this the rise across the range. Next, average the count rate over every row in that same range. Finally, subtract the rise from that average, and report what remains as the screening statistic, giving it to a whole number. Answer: 213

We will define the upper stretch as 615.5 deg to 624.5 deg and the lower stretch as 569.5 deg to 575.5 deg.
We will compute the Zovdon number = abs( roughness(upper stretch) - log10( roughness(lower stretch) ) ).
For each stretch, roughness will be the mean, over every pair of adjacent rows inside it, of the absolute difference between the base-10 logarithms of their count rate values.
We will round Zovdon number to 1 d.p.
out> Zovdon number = 1.6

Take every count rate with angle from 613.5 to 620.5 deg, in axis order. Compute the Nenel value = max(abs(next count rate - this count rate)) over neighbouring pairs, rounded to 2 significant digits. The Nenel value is 3.5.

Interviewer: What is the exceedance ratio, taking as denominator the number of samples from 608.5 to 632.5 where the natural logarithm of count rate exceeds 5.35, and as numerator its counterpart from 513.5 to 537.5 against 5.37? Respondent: 0.6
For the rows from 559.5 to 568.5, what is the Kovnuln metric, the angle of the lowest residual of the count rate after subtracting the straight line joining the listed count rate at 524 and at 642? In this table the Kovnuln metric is 568 deg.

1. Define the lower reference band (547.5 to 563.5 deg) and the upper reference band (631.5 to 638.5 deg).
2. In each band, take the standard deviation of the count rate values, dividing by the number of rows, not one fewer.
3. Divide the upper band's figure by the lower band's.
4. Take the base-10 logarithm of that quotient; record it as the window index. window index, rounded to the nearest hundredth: -0.37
